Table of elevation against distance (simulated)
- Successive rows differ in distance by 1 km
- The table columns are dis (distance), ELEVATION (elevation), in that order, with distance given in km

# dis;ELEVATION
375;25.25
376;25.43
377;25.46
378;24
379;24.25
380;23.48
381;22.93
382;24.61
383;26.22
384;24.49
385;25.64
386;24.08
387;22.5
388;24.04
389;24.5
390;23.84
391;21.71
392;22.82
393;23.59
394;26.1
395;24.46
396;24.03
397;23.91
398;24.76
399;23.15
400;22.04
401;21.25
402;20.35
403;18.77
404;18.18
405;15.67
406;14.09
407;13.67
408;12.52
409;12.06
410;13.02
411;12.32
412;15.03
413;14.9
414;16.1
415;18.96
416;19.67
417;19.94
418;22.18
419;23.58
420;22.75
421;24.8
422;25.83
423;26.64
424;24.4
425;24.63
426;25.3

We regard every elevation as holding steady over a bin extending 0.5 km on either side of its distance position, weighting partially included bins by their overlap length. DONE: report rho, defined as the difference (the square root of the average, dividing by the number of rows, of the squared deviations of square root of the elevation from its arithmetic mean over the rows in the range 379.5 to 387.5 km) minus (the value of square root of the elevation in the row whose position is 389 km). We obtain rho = -4.83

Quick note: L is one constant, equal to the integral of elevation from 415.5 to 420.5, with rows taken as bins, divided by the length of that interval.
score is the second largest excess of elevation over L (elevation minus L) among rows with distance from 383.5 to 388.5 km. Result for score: 2.9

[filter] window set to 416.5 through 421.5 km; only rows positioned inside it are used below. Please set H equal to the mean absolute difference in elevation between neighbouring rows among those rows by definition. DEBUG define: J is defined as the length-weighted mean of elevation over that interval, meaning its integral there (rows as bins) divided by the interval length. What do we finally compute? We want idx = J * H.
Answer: 37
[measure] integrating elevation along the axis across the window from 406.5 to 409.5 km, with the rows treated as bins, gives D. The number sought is 38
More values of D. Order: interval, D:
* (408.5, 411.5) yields 37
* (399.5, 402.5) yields 64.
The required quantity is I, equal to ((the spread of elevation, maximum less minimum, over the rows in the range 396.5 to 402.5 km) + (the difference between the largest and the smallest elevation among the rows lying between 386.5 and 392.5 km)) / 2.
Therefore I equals 3.6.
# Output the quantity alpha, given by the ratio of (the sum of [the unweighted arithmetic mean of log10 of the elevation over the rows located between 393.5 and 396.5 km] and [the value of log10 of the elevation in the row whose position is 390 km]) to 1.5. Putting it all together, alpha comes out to 1.85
